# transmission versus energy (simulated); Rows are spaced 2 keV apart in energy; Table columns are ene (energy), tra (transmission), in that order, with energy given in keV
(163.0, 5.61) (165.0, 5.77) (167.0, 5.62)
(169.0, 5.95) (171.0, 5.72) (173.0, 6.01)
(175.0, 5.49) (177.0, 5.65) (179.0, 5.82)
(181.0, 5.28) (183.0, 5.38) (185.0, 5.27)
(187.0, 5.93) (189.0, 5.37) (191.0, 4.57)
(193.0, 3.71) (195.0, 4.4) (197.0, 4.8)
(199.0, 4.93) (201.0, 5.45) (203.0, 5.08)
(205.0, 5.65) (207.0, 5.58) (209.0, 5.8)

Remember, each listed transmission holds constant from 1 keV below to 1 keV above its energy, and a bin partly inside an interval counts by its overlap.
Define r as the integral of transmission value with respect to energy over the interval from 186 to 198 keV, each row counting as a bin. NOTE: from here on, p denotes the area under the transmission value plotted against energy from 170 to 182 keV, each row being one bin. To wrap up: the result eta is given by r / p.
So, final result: 0.85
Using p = 67.9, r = 58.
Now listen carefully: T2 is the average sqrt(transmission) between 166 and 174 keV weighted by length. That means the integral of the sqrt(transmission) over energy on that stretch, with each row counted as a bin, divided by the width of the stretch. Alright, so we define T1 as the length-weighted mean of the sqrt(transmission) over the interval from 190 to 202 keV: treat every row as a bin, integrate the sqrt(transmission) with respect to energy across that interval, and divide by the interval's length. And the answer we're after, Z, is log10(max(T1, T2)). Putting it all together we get 0.383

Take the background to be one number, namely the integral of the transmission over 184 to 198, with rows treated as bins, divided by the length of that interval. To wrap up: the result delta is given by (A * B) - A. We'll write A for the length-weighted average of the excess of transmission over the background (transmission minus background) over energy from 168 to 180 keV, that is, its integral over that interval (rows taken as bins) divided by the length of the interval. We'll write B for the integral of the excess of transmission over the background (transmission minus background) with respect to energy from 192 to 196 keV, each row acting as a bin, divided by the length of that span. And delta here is -1.6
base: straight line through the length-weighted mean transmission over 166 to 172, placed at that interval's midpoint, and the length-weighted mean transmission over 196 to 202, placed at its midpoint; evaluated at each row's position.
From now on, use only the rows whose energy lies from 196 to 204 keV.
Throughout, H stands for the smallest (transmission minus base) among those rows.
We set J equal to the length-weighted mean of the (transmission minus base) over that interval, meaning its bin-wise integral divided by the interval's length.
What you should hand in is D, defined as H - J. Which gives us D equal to -0.3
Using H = -0.3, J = 0.03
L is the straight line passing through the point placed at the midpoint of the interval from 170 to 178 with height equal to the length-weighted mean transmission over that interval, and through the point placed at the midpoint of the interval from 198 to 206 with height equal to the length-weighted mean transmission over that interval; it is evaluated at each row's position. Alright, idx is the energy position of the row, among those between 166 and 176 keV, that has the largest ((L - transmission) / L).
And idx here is 175.0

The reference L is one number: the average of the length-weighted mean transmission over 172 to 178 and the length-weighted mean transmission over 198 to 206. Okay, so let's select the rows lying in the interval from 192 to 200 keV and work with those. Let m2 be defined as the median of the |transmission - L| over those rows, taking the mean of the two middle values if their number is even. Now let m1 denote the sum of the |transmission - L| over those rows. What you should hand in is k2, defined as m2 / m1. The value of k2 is 0.22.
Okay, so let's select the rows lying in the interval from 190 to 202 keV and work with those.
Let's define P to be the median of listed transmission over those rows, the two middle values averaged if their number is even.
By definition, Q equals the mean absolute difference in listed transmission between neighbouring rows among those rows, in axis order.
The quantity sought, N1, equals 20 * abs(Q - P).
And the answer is 83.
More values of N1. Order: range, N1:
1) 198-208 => 101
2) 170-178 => 107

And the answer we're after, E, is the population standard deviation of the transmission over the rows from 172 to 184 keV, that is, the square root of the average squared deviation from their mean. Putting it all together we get 0.25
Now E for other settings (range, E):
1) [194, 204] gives 0.34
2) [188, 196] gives 0.59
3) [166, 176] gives 0.20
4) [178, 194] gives 0.67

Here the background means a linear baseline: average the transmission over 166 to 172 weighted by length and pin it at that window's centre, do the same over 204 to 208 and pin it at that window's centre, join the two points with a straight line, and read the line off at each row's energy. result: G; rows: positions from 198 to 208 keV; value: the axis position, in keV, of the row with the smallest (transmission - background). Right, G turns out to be 199.0 keV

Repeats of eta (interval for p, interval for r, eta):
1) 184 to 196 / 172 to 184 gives 1.15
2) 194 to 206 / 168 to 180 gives 1.14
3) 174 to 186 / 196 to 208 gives 0.96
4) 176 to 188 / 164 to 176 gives 1.04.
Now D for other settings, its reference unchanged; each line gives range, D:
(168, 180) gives -0.3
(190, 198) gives -0.7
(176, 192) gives -0.7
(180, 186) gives -0.1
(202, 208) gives -0.4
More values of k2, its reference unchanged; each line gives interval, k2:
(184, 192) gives 0.19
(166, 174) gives 0.26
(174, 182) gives 0.26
